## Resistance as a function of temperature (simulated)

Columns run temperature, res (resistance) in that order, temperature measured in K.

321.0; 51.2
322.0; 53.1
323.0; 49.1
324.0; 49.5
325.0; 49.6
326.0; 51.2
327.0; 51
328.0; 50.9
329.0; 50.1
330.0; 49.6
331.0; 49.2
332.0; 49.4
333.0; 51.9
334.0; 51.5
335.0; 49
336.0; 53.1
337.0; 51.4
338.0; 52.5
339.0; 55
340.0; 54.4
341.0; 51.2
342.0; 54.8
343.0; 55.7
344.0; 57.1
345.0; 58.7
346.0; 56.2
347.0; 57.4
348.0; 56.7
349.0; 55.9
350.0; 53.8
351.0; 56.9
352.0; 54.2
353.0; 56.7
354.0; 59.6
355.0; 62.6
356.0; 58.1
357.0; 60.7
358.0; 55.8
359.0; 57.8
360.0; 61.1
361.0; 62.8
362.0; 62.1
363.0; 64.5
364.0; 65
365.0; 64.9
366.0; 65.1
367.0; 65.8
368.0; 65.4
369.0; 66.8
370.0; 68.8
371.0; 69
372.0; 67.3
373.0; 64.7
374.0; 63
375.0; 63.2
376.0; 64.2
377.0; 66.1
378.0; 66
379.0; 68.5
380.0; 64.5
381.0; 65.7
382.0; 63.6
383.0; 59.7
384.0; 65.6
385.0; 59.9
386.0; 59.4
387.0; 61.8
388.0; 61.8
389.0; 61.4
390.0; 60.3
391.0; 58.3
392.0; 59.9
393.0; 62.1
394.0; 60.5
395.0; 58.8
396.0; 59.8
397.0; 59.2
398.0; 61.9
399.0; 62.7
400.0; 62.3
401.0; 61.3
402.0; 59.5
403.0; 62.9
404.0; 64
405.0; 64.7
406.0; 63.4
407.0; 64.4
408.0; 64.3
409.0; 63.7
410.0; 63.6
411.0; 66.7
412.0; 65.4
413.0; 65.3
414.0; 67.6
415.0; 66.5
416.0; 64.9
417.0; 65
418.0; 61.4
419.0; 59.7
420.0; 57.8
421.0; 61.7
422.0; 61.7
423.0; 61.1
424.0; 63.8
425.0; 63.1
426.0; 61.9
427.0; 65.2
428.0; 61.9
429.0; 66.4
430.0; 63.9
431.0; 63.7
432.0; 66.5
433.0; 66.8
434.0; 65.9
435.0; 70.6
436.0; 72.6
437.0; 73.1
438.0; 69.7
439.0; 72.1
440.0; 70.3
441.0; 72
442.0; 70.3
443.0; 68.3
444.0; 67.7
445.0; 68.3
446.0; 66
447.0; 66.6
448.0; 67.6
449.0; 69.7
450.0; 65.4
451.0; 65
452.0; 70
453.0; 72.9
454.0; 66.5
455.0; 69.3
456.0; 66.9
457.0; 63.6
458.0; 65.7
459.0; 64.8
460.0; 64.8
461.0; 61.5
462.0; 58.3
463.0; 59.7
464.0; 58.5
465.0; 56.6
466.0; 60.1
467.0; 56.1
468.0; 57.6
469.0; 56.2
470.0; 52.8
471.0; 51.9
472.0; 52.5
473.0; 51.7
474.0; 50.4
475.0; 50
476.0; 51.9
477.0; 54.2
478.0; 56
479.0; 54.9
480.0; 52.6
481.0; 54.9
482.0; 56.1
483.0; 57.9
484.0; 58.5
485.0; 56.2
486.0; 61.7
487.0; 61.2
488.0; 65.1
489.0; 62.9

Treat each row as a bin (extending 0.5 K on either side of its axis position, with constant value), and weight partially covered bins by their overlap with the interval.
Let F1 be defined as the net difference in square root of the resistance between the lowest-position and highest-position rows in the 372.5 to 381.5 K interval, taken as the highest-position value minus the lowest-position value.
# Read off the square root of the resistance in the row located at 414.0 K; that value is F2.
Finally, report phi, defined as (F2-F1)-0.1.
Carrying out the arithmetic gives 8.06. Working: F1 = 0.1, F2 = 8.2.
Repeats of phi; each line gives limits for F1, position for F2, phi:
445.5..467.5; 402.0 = 8.25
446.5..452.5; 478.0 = 7.18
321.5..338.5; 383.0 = 7.67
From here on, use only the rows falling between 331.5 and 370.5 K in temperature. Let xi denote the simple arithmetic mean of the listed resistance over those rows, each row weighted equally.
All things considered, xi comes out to 58.0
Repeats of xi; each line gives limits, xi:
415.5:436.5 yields 64.1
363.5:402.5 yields 63.2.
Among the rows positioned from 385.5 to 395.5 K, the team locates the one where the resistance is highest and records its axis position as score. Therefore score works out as 393.0 K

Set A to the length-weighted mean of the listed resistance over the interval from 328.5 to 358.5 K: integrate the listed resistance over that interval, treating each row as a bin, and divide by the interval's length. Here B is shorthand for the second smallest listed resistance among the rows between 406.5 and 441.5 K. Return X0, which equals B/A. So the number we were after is 1.09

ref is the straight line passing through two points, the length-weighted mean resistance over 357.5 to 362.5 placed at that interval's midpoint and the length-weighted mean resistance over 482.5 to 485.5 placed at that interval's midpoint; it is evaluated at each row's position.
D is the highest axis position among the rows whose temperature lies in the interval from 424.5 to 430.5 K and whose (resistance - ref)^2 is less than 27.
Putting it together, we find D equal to 428.0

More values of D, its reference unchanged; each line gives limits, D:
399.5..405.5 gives 404.0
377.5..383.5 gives 383.0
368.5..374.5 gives 374.0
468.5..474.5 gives 470.0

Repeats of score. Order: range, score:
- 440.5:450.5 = 441.0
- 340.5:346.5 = 345.0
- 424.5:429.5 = 429.0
